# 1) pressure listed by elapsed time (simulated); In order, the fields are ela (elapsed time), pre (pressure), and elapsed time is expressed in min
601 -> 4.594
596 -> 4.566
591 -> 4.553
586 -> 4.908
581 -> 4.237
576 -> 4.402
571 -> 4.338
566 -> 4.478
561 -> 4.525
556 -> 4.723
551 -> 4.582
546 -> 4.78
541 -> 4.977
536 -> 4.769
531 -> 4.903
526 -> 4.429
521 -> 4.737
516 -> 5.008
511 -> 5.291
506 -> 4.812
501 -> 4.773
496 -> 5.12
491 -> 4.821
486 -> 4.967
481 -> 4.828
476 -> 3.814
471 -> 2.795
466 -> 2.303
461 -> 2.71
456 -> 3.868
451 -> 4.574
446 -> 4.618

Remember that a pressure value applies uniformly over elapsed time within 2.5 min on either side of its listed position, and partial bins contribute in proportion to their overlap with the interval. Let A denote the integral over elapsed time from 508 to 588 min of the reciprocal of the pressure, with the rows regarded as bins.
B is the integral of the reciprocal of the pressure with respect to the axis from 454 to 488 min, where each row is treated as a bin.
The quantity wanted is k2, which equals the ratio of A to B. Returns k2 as 1.7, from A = 17.1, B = 10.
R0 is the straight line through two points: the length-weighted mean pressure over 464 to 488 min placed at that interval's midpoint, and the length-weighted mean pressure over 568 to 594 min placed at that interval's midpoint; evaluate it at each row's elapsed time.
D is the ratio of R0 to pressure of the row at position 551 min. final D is 0.93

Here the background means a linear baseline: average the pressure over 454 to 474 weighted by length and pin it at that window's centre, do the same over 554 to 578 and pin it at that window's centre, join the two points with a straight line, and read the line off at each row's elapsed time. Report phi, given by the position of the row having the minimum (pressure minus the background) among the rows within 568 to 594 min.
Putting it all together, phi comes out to 581 min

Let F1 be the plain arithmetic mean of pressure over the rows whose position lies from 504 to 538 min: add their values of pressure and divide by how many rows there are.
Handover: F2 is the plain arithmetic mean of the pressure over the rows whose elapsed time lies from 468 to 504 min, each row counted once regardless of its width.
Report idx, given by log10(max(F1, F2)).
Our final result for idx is 0.686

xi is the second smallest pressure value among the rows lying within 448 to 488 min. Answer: 2.71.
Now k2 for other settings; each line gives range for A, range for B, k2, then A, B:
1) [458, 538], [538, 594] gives 1.6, 19.5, 12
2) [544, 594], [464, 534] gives 0.7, 11.0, 16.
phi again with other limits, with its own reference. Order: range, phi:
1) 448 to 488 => 466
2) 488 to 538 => 526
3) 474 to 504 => 476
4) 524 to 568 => 566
